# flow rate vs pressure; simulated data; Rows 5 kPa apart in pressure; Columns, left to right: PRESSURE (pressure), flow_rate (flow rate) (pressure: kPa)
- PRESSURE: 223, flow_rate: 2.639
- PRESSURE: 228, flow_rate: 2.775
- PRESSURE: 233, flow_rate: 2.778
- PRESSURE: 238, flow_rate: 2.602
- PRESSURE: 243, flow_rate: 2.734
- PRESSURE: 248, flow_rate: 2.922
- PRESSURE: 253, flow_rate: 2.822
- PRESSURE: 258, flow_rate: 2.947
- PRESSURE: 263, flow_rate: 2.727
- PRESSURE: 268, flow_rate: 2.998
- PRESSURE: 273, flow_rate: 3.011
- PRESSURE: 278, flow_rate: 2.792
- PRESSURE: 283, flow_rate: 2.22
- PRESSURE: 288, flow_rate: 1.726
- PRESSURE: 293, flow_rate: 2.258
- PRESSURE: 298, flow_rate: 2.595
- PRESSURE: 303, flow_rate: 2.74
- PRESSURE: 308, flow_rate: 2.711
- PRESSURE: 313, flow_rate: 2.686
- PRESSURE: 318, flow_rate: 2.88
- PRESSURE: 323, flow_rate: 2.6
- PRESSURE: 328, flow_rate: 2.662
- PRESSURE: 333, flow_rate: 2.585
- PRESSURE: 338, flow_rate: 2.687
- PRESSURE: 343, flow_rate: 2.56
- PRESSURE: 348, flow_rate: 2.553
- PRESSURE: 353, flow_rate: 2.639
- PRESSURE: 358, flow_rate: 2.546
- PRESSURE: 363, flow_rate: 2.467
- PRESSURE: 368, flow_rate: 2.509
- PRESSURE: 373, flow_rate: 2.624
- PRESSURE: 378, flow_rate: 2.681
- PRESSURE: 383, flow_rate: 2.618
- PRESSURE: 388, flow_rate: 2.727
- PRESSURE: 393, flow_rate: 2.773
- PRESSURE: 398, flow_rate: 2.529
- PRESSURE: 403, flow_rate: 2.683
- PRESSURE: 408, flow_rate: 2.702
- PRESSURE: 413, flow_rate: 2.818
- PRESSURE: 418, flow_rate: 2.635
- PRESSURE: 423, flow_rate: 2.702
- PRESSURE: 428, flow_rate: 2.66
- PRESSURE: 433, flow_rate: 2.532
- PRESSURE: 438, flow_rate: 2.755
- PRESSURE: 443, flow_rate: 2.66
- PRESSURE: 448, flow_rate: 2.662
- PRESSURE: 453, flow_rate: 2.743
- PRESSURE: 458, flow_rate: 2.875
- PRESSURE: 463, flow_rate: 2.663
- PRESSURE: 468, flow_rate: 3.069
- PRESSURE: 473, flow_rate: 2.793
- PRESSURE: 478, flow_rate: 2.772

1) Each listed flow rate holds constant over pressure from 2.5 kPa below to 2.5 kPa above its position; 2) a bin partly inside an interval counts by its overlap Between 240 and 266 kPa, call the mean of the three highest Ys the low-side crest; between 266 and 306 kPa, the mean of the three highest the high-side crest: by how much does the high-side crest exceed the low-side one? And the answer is 0.04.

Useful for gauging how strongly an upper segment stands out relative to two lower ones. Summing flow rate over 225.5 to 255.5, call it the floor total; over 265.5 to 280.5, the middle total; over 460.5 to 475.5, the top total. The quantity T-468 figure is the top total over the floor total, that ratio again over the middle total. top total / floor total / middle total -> 0.06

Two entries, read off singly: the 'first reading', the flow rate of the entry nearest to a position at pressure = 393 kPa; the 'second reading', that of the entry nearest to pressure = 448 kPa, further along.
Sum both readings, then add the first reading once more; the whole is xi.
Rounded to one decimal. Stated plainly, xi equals 8.2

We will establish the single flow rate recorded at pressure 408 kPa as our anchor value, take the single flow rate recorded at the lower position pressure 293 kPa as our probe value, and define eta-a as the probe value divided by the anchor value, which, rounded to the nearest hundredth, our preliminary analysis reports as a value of 0.84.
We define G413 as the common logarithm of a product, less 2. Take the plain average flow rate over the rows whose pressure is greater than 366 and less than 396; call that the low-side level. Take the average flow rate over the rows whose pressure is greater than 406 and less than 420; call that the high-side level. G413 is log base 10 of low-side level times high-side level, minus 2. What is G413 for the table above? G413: -1.14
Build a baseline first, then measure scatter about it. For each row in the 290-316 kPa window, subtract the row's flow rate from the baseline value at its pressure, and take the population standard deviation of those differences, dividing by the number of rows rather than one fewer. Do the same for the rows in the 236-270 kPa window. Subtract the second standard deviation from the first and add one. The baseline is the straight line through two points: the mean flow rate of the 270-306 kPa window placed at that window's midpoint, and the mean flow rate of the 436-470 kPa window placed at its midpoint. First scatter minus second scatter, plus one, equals 1.05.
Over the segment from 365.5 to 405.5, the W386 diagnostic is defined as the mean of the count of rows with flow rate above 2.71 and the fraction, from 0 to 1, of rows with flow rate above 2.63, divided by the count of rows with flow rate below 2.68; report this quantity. 0.31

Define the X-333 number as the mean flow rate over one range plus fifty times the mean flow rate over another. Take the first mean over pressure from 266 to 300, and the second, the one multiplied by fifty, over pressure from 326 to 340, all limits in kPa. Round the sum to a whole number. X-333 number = 135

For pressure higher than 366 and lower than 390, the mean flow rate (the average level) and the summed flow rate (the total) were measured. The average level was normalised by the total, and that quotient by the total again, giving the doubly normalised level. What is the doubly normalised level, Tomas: 0.0152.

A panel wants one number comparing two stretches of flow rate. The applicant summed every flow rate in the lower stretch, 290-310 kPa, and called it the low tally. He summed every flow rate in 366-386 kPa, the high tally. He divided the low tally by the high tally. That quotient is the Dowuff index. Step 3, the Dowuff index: 0.99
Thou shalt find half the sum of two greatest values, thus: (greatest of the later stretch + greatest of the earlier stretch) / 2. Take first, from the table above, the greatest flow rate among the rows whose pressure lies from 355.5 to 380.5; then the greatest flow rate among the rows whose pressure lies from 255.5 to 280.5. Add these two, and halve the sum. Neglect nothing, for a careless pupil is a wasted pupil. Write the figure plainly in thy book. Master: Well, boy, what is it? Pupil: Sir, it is 2.85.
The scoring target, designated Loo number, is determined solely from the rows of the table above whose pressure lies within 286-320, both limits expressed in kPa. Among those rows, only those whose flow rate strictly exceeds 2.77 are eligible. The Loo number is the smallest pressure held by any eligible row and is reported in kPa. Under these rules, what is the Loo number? 318 kPa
